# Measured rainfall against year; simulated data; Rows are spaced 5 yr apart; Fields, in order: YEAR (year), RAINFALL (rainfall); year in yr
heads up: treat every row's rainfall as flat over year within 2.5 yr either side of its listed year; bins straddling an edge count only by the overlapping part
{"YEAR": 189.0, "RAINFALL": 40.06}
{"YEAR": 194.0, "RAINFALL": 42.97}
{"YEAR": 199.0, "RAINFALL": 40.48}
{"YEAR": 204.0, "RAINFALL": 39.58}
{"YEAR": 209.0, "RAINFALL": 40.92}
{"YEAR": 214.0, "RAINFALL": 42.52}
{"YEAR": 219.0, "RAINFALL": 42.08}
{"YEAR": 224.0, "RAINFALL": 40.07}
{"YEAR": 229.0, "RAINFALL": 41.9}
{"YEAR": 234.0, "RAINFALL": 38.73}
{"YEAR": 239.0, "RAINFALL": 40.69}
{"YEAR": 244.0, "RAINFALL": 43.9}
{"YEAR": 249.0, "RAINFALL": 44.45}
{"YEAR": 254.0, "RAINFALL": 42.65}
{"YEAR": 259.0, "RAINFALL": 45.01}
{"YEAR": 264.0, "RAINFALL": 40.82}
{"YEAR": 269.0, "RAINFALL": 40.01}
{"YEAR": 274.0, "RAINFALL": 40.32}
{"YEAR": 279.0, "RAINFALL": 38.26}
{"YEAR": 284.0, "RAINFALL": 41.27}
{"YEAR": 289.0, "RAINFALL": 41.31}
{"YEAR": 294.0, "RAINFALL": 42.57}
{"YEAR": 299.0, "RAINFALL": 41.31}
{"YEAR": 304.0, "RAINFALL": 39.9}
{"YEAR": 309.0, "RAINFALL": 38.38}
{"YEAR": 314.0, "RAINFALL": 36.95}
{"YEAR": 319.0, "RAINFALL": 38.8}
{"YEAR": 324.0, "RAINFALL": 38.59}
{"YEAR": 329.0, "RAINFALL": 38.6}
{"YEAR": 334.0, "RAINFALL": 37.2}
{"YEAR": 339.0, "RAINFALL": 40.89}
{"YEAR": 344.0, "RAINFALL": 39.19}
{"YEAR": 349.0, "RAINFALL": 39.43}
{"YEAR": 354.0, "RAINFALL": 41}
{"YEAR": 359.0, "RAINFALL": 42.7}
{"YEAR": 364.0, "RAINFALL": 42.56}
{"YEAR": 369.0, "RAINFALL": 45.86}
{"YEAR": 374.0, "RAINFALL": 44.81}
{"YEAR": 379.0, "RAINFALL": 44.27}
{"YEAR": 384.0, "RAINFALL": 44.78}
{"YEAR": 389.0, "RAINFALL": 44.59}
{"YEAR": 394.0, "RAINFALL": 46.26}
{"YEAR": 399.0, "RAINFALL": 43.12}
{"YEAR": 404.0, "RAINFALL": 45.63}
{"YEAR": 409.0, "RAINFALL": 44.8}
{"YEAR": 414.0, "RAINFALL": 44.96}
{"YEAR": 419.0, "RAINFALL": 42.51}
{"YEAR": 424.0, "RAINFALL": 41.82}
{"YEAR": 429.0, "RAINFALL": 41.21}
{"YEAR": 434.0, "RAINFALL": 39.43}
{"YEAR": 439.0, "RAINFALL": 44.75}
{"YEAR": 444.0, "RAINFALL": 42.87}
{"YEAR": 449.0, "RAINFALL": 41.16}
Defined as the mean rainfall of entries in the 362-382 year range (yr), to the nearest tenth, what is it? 44.4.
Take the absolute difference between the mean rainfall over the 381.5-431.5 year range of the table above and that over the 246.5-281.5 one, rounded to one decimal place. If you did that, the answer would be 2.3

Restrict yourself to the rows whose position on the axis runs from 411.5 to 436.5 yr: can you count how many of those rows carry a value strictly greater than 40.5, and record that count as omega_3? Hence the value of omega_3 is 4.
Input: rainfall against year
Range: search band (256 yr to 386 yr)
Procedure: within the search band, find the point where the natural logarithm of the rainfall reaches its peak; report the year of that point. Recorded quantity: 369.0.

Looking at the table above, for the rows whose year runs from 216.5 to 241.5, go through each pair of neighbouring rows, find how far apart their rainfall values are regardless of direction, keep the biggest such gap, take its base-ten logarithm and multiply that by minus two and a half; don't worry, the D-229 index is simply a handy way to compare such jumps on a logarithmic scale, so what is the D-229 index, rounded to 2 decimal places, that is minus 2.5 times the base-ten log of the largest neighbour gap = -1.25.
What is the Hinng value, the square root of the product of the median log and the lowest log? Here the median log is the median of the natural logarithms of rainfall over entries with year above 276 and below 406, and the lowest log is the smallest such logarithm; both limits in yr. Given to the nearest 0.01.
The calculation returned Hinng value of 3.66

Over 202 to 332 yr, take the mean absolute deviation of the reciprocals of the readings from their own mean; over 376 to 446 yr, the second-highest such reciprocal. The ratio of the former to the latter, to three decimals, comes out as 0.040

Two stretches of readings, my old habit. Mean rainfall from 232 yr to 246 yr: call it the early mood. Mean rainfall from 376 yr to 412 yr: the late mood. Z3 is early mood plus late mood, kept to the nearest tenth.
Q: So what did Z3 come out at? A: 85.9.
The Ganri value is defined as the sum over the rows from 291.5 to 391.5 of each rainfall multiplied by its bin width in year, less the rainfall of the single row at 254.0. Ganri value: 4069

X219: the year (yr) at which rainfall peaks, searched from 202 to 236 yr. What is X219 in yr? 214.0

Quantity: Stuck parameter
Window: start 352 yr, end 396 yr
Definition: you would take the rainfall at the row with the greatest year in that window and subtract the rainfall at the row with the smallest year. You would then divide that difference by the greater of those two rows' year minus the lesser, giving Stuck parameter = 0.13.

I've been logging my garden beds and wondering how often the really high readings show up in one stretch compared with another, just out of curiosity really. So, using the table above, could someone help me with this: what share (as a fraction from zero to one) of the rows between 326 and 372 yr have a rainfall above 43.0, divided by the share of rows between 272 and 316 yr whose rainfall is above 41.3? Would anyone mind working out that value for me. 0.33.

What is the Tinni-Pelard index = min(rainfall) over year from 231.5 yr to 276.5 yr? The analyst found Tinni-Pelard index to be 38.73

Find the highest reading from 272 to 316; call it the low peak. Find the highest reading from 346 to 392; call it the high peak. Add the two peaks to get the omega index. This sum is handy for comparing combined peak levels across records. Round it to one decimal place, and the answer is 88.4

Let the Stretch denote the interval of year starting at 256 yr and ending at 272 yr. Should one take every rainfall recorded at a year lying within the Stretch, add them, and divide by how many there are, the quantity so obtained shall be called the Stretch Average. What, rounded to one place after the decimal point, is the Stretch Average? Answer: 41.9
